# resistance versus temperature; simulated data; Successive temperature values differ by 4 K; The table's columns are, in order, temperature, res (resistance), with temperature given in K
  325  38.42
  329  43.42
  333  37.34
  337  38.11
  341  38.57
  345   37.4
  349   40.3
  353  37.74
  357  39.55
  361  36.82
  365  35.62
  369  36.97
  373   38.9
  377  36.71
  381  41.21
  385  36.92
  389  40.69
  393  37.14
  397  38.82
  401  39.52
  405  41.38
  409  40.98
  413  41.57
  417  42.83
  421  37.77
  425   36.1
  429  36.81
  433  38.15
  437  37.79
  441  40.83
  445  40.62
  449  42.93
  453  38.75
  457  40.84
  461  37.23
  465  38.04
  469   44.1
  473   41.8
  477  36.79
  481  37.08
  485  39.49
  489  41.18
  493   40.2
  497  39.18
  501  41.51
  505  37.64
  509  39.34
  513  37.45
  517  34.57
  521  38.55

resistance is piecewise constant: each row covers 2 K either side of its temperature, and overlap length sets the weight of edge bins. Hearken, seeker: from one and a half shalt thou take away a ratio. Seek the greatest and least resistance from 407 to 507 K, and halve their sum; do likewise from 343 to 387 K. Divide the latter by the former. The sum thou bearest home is 0.542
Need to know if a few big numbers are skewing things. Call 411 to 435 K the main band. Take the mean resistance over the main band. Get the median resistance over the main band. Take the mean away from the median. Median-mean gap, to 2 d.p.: -0.91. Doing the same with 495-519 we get 0.13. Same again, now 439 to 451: -0.63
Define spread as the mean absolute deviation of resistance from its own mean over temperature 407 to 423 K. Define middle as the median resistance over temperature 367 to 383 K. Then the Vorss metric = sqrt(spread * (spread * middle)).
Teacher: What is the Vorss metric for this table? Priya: 9.3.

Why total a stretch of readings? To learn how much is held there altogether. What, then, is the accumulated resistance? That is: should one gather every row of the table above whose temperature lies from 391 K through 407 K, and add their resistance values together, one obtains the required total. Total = 157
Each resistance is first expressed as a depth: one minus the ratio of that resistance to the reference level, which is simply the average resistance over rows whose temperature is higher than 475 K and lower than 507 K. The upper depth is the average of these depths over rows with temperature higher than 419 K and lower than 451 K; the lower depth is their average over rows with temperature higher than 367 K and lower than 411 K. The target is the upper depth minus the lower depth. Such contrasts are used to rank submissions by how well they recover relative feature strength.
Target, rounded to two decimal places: 0.00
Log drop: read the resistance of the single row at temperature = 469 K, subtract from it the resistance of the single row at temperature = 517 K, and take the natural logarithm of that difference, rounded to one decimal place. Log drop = 2.3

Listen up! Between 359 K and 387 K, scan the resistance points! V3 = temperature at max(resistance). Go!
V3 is 381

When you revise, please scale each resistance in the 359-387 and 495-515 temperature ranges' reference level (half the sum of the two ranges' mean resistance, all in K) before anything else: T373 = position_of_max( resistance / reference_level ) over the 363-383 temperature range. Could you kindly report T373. 381 K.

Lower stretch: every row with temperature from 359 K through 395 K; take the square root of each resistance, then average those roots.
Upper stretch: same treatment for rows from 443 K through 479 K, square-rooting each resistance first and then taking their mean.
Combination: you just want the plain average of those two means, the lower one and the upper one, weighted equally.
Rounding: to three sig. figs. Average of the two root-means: 6.24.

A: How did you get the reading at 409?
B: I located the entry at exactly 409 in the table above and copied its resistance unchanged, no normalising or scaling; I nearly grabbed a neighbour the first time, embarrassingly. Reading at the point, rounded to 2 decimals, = 40.98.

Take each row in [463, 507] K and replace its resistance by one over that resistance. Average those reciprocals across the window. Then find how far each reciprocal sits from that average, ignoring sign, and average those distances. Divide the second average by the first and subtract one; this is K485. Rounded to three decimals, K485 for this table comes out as -0.954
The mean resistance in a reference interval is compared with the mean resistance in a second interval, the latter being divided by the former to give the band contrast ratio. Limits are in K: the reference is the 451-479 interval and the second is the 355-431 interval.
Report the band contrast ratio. 0.977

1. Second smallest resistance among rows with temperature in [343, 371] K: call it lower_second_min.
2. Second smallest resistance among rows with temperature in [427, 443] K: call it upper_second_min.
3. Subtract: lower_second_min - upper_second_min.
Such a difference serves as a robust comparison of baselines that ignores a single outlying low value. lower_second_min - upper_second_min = -1.0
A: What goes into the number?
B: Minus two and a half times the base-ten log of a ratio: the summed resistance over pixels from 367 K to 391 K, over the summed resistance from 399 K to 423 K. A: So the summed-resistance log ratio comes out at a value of 0.06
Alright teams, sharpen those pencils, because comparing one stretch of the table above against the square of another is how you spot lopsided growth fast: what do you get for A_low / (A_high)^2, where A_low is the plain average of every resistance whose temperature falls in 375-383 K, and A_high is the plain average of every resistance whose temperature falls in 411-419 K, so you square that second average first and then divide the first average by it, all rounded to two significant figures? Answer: 0.022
